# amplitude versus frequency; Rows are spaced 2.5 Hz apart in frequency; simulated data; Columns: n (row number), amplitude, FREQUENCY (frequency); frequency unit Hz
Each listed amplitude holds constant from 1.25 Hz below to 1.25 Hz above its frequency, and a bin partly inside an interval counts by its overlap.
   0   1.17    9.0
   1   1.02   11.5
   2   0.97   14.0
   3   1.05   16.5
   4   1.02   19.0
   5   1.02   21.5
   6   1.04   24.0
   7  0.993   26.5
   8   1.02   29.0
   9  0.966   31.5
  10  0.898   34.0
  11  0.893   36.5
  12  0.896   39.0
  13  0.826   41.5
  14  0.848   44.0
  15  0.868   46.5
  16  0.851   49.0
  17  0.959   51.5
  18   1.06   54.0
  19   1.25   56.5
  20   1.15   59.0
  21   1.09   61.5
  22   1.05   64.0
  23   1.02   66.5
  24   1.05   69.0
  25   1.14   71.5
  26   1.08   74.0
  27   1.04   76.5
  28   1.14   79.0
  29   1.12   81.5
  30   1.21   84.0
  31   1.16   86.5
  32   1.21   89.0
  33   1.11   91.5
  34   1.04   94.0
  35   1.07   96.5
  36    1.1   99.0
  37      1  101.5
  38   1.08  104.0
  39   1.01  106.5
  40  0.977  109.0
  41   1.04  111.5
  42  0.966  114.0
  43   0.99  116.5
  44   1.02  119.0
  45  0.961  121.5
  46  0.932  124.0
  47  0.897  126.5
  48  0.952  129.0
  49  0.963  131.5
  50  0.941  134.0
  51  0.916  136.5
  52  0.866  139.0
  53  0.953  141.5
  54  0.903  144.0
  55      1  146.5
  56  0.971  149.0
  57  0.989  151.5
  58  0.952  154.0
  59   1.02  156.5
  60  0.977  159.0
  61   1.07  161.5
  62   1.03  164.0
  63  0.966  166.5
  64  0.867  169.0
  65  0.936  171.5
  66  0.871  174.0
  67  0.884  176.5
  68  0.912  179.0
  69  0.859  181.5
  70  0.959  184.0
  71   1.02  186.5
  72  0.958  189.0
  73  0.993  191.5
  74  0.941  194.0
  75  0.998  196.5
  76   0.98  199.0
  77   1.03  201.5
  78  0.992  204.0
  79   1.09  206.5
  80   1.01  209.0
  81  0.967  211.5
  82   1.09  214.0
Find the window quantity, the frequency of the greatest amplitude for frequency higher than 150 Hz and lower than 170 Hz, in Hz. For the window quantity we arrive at 161.5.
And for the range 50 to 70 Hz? 56.5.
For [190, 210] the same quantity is 206.5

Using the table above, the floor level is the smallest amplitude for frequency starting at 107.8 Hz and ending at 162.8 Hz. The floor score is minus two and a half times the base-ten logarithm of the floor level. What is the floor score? 0.16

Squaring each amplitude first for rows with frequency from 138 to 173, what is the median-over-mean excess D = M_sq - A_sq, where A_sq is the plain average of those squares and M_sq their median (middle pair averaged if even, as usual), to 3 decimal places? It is 0.005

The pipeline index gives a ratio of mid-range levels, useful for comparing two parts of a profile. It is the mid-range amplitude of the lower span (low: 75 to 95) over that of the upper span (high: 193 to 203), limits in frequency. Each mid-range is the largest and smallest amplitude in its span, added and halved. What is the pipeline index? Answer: 1.14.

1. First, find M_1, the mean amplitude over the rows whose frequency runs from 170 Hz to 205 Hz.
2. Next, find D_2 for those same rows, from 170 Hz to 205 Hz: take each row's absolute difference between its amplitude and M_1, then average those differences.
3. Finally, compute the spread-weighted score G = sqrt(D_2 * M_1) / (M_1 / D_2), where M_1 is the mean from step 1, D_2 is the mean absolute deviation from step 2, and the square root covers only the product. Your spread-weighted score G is 0.010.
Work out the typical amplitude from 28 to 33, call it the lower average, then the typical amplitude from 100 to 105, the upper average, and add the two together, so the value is 2.03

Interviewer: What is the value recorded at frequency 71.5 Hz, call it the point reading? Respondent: 1.14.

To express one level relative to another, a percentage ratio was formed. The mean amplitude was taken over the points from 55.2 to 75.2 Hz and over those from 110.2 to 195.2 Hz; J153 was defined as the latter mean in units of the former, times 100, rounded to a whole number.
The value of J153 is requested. 87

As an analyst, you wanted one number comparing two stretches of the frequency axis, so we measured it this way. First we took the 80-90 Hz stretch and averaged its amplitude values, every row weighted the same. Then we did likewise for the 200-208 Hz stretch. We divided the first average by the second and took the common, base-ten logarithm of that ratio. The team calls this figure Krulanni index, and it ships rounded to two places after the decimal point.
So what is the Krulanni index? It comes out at 0.05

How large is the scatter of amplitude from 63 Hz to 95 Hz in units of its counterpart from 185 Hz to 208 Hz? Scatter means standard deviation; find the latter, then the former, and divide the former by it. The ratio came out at 1.5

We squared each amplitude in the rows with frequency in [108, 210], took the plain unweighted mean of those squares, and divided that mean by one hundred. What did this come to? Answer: 0.0093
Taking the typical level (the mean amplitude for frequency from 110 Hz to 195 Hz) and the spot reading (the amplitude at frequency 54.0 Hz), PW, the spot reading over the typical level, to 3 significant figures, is 1.11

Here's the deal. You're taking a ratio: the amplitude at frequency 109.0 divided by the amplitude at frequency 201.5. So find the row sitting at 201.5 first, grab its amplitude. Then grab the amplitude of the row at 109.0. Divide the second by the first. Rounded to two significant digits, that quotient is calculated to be 0.95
